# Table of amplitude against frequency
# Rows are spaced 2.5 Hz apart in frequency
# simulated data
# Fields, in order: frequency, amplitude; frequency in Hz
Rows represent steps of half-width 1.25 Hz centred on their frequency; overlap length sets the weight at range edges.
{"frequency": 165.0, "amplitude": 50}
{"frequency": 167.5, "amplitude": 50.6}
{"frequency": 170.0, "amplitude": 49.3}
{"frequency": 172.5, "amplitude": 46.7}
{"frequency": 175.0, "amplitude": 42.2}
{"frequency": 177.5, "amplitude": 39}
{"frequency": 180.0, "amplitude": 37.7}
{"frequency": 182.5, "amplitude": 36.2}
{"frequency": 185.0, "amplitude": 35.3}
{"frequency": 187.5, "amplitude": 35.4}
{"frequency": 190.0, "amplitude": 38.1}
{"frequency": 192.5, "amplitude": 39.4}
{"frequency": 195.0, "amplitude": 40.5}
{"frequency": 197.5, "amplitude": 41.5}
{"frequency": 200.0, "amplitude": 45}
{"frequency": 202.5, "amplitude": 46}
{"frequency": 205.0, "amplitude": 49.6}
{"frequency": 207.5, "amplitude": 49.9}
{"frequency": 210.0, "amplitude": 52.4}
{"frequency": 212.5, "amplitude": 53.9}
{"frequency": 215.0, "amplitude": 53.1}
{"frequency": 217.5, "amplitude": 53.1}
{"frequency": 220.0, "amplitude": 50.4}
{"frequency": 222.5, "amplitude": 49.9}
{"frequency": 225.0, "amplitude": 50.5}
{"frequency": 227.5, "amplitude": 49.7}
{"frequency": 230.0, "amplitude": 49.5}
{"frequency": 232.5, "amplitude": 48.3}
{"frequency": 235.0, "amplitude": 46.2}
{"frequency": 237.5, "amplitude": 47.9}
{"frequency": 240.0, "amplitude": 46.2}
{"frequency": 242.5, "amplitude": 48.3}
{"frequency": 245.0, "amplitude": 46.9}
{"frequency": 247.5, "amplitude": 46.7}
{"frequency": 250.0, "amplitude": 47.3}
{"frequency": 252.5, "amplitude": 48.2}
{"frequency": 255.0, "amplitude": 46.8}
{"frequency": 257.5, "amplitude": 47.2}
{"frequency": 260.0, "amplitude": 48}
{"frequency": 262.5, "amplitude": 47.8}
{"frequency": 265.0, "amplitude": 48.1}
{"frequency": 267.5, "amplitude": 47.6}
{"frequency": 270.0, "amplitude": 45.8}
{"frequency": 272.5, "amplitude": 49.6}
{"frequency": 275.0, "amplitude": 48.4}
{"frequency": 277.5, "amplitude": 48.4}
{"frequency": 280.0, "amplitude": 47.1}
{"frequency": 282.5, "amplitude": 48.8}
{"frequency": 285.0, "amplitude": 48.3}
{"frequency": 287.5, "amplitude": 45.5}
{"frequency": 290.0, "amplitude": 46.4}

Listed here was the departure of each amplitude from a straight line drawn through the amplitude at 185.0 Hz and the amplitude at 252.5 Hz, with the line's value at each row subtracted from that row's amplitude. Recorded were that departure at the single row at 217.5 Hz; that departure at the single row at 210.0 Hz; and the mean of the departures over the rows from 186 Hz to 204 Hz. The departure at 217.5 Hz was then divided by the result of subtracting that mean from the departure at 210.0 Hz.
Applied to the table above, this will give 1.3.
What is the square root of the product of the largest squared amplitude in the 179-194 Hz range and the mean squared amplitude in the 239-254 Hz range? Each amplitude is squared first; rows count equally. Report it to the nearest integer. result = 1863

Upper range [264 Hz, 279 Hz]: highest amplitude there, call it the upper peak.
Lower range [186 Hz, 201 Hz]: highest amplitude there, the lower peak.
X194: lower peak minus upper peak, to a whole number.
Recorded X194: -5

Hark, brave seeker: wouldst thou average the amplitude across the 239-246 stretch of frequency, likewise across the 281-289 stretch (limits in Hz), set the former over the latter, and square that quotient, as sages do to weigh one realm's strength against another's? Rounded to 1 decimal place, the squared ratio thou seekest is 1.0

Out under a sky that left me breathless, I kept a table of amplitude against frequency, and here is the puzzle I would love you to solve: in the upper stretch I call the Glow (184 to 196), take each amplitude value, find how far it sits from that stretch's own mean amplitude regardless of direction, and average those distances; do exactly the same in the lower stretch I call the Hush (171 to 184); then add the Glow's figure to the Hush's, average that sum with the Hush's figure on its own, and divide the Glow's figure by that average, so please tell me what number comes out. 0.45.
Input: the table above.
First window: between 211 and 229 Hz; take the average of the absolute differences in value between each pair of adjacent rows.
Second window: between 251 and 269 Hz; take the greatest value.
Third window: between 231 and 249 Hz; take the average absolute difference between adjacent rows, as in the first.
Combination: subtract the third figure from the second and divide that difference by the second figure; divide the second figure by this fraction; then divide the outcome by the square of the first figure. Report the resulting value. 61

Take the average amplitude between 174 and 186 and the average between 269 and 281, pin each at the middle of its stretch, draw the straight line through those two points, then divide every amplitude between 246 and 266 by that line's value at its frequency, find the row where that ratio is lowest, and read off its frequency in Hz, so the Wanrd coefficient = 255.0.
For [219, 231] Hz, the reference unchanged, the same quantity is 230.0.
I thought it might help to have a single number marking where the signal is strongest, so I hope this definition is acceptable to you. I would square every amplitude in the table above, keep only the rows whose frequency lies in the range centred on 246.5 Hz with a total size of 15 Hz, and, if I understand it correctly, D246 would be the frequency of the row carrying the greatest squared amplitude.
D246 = 242.5 Hz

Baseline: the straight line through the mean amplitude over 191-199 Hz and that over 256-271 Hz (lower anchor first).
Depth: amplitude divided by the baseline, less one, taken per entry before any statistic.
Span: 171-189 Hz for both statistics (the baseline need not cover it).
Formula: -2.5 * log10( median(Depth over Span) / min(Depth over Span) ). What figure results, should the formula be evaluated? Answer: 1.3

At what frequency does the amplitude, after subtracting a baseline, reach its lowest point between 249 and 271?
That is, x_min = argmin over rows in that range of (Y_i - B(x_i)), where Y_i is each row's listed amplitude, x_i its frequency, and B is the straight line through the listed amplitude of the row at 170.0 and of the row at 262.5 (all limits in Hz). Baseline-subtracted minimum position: 270.0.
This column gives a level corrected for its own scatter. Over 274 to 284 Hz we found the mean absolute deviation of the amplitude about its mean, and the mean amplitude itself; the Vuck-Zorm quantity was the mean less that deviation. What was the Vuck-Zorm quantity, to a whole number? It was 48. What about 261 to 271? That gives 47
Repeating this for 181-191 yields 35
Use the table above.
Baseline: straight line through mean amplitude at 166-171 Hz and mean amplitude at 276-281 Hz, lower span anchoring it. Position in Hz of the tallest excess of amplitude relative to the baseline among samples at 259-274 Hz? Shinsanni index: 272.5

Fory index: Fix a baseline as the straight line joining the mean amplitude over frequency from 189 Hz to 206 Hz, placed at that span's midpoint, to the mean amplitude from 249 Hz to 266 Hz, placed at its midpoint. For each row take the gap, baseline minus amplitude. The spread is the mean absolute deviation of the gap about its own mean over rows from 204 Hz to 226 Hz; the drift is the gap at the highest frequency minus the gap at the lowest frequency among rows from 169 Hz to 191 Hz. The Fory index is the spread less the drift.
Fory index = -11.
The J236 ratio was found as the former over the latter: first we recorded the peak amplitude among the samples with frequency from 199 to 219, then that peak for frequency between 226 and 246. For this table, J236 1.08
